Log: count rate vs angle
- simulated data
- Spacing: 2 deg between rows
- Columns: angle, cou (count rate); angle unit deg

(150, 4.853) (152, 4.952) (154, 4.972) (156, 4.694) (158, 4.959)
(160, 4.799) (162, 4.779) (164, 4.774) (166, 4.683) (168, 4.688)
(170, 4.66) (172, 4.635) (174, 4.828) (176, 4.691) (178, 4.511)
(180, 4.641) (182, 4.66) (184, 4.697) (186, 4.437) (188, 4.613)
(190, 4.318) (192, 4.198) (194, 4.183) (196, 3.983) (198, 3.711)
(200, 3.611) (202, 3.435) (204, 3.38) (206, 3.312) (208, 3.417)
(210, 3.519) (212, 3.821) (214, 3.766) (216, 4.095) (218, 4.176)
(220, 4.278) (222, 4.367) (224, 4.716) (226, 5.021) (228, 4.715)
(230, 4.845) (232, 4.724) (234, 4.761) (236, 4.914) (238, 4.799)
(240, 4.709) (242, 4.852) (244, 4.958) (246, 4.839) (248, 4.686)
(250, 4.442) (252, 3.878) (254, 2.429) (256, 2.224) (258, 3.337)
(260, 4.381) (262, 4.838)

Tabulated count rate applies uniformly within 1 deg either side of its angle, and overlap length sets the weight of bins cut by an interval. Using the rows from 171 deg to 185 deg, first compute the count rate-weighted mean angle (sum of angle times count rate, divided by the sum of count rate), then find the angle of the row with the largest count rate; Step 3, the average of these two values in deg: 176.0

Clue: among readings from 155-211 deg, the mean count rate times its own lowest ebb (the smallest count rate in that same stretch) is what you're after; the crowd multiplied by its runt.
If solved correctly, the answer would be 14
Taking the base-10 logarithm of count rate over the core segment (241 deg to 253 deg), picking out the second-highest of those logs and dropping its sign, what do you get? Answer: 0.69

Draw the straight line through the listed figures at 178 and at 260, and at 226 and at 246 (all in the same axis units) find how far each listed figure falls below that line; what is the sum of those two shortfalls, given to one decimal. -1.0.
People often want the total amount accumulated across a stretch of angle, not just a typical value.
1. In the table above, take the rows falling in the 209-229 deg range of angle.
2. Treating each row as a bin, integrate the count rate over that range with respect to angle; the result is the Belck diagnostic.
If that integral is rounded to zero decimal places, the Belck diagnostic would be 85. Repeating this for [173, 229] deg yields 234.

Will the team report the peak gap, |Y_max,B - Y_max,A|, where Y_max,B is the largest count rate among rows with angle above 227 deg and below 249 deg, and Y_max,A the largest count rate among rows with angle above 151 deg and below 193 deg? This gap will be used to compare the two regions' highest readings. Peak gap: 0.01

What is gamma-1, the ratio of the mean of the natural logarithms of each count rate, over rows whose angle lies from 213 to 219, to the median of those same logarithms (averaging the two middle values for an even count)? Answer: 0.98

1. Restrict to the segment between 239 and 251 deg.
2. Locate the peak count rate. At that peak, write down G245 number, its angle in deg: 244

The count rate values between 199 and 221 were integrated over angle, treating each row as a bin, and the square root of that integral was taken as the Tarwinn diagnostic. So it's 9.0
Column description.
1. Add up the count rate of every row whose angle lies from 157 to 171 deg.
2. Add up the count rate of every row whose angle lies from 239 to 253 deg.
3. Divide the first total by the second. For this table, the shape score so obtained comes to 1.03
